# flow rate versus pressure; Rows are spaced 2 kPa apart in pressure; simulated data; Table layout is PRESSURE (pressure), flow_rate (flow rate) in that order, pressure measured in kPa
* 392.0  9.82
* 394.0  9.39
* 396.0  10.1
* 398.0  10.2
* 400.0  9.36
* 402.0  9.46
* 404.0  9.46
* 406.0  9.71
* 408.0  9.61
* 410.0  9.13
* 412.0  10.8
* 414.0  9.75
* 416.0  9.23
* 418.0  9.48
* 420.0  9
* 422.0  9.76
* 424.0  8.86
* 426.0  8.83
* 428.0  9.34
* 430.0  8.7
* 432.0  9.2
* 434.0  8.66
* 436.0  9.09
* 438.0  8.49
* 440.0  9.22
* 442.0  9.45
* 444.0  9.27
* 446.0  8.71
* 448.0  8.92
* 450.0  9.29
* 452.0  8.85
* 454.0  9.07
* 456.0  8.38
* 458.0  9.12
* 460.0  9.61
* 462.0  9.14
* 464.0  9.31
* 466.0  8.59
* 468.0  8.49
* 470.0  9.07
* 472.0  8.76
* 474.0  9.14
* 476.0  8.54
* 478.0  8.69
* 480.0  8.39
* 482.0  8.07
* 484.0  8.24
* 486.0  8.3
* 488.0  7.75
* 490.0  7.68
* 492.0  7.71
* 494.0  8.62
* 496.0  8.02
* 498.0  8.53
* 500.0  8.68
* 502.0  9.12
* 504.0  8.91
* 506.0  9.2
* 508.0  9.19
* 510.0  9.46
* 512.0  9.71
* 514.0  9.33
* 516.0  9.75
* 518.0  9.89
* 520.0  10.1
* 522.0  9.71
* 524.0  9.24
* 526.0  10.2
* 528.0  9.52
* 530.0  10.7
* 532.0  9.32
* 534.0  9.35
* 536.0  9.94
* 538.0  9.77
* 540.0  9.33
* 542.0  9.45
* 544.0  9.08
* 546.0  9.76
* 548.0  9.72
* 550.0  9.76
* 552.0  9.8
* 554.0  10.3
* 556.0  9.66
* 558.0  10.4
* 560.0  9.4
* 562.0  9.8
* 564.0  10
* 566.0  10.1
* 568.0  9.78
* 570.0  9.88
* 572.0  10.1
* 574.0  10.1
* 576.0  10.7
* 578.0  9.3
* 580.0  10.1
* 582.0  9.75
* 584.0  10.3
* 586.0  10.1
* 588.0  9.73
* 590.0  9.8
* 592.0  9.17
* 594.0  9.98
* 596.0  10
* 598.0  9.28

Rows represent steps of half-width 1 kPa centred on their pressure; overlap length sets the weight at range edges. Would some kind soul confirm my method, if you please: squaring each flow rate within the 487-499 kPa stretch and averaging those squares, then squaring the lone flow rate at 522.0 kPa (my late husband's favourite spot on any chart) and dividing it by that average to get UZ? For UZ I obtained 1.45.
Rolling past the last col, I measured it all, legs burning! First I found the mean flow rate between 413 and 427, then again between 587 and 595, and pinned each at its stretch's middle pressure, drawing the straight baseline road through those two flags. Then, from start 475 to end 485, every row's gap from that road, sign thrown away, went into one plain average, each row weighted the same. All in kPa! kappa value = 1.03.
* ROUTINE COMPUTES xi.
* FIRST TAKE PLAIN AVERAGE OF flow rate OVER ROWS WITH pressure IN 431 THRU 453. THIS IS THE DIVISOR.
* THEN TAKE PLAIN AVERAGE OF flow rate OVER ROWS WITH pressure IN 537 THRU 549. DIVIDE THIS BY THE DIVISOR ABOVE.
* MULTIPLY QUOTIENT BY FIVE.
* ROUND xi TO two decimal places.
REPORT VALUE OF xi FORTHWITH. 5.28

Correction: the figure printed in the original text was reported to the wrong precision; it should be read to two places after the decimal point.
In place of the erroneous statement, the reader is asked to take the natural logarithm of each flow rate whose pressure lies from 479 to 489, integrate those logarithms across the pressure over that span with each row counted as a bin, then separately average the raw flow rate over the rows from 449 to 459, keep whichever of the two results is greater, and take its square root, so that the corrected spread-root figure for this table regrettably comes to 4.58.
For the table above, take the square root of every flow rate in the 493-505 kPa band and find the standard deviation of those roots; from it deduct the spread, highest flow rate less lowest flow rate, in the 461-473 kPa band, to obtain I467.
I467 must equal -0.76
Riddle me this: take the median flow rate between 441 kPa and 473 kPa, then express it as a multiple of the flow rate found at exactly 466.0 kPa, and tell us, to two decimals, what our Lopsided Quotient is 1.06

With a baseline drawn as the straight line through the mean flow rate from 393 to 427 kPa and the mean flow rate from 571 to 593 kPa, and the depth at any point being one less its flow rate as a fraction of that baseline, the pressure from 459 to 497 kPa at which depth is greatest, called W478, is 490.0 kPa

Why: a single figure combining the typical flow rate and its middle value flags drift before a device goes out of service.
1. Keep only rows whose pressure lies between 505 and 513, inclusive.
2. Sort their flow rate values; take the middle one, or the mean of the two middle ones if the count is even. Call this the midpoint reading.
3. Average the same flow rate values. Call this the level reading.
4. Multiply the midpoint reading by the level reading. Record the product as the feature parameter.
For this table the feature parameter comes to 88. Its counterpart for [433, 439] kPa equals 76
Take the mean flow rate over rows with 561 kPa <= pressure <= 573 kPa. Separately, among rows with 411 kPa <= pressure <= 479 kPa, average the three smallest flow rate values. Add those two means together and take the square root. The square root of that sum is 4.29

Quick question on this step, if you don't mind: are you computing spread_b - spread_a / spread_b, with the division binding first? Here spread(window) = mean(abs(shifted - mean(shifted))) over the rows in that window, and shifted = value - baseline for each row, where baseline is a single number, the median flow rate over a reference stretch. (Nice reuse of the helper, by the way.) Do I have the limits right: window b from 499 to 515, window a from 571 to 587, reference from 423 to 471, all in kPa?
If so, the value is -1.0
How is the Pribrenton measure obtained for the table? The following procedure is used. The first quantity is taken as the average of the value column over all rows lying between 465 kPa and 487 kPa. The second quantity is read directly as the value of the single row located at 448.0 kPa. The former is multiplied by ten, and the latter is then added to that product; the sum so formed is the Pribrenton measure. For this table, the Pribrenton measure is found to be 95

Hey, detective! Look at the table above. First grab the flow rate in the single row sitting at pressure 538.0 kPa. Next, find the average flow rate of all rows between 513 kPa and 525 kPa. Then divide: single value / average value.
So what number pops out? 1.01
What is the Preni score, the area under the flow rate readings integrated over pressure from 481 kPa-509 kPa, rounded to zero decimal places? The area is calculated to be 236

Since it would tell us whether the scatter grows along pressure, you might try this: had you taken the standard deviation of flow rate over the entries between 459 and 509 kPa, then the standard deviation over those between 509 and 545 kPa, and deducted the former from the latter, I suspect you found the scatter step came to -0.12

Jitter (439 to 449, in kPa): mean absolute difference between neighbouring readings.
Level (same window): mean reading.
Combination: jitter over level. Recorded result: 0.03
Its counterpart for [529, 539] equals 0.06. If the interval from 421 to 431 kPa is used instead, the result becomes 0.06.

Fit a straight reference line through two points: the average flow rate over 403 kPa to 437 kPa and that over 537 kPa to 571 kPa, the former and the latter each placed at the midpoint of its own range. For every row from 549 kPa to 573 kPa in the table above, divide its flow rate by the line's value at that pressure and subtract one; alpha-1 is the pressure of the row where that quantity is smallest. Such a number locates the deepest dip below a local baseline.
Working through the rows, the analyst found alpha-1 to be 560.0 kPa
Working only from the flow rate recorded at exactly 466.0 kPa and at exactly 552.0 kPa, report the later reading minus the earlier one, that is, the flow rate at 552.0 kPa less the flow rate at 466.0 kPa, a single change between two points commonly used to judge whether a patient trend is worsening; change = 1.2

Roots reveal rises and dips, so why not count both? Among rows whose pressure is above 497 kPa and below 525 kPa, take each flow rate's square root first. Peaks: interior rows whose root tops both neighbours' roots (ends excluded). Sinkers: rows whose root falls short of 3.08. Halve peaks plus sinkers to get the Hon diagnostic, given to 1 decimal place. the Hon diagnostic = 6.5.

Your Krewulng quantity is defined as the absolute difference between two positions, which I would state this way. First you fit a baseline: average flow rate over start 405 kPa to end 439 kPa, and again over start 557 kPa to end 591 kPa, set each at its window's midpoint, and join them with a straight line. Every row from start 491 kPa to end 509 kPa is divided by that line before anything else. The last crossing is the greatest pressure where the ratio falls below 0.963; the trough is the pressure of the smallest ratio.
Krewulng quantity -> 16 kPa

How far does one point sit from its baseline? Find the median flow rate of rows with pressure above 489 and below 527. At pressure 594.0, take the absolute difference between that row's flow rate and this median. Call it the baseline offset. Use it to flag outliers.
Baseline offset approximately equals 0.8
